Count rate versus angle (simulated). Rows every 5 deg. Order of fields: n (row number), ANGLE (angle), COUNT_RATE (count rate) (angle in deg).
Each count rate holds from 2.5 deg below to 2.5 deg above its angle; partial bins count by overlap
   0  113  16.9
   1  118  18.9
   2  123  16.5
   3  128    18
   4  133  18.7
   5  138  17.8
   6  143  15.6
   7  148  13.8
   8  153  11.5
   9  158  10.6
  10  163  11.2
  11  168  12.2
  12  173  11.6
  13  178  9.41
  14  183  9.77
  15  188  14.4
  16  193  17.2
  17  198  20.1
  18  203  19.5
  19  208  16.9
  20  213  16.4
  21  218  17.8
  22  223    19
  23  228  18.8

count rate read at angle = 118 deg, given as 18.9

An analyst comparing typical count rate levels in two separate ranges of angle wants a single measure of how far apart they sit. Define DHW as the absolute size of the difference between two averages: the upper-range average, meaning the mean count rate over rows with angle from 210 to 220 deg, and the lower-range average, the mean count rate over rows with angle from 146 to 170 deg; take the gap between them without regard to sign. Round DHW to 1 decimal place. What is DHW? 5.2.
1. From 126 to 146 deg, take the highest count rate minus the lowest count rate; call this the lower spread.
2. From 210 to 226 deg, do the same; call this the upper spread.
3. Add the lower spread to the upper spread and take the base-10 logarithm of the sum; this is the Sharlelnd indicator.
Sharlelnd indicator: 0.76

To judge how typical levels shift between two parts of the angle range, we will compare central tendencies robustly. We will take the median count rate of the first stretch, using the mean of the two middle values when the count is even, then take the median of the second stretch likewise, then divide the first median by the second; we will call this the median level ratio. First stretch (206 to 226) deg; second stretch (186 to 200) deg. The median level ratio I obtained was 1.0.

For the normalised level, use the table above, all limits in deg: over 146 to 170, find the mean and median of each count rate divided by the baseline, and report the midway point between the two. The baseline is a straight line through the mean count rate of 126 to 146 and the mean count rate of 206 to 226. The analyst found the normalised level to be 0.67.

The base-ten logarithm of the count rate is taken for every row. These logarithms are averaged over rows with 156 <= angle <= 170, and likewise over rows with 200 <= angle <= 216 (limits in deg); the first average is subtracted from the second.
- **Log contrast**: 0.19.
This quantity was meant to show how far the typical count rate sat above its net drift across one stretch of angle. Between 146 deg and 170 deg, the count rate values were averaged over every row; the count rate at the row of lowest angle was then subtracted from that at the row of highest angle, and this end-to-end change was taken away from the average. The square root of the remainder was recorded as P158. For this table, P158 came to 3.7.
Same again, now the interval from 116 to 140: 4.4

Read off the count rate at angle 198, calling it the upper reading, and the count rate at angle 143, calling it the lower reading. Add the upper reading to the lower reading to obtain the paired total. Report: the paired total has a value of 36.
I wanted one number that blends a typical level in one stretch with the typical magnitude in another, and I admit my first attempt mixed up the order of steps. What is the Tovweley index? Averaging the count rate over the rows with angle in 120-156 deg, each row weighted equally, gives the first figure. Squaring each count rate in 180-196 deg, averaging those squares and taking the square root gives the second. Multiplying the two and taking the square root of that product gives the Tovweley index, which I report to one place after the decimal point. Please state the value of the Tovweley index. 15.0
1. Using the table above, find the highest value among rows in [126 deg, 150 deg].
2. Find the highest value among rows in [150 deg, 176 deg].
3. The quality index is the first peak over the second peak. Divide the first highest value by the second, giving 1.5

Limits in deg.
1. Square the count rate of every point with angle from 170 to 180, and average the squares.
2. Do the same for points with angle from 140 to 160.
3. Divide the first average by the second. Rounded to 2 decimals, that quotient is 0.66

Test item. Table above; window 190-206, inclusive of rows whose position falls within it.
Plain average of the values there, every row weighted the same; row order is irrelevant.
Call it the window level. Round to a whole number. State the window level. 19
